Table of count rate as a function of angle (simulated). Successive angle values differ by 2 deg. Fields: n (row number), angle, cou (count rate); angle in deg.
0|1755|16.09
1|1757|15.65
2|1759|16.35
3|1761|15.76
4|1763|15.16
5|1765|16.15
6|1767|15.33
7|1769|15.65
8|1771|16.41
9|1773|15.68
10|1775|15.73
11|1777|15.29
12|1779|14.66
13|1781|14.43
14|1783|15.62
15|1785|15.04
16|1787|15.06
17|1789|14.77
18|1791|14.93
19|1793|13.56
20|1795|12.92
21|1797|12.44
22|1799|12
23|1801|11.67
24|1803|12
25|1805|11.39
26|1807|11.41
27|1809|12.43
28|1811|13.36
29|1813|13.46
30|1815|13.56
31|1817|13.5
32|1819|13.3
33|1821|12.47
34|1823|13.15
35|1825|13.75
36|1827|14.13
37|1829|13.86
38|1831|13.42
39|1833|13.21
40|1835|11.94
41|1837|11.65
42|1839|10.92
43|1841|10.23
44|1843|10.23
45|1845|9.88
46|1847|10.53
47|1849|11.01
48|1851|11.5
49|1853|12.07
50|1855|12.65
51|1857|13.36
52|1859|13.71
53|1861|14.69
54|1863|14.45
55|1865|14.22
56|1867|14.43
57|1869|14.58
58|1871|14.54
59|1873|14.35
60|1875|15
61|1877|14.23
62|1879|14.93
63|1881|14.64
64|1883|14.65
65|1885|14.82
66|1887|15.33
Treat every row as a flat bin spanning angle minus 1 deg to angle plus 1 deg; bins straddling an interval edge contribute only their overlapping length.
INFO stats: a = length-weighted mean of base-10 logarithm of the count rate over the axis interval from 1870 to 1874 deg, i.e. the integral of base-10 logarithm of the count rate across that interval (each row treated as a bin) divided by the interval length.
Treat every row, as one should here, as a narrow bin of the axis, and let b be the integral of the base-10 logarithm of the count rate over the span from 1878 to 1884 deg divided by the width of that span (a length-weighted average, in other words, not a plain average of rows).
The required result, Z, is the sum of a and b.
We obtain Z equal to 2.33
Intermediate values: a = 1.16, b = 1.17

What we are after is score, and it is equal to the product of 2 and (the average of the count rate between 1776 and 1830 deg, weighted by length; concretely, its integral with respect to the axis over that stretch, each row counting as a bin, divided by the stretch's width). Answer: 27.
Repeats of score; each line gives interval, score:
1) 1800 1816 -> 25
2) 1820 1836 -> 26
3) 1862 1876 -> 29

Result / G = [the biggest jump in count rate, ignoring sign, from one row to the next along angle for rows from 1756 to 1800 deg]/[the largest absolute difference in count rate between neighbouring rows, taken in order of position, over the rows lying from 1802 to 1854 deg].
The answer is 1.08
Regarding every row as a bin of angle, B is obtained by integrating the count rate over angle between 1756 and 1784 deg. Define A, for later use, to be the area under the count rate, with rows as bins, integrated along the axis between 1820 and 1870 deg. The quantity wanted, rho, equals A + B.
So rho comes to 1068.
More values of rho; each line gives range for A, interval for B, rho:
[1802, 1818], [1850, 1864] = 387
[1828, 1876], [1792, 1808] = 808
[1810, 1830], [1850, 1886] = 775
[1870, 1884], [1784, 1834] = 866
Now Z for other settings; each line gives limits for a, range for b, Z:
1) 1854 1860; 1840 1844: 2.13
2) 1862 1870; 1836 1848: 2.18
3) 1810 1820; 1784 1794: 2.29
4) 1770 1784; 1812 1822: 2.31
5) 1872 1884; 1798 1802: 2.24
